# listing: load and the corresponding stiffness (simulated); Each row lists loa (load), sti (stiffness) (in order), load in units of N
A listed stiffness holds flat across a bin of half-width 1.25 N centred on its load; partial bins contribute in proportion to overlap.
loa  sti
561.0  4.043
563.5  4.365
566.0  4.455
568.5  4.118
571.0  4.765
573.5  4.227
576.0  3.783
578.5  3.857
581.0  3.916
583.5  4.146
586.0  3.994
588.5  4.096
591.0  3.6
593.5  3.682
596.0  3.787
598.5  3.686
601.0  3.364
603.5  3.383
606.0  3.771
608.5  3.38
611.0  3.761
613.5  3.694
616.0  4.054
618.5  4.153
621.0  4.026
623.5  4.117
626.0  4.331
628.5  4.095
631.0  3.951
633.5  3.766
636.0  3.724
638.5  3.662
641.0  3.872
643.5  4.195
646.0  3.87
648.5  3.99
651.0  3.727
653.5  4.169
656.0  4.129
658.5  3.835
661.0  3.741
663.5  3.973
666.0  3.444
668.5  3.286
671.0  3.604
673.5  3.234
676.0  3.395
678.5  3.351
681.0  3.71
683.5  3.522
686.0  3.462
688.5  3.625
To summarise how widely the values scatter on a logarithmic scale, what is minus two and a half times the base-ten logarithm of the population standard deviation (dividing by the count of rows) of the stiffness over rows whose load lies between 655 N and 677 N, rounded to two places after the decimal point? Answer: 1.32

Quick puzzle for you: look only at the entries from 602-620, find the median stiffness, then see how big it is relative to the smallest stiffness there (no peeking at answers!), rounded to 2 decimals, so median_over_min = 1.11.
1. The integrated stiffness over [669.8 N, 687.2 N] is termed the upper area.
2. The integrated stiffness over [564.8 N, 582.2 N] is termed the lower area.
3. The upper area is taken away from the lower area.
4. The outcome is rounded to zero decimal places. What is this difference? 12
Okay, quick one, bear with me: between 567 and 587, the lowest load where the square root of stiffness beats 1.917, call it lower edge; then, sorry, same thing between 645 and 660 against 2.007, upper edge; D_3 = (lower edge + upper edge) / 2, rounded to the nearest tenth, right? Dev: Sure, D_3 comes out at 611.0 N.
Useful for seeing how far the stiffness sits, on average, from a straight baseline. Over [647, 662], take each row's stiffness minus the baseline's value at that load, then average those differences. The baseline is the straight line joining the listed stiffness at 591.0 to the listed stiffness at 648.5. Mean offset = -0.10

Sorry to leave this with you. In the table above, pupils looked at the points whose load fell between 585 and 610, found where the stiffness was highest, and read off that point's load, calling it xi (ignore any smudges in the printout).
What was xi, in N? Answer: 588.5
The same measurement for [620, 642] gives 626.0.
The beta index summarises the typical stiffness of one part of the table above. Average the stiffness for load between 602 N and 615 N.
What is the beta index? 3.60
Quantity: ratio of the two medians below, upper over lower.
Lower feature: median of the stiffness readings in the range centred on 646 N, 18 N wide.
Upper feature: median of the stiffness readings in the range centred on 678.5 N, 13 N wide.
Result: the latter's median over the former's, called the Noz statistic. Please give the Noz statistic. 0.88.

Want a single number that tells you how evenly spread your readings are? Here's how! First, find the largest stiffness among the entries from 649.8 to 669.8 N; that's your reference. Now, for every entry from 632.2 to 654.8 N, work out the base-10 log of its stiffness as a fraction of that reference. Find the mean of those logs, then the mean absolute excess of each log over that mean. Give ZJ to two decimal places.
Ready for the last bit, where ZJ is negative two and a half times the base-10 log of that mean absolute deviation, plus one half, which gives 4.92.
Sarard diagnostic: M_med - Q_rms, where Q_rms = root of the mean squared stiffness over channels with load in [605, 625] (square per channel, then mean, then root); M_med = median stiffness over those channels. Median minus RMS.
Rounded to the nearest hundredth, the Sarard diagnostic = 0.02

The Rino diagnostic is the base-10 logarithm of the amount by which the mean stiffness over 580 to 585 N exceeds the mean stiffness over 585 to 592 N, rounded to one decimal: -0.9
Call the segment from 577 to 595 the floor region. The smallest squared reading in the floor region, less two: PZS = 11.0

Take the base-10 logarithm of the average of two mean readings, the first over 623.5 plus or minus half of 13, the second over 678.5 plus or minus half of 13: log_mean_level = 0.579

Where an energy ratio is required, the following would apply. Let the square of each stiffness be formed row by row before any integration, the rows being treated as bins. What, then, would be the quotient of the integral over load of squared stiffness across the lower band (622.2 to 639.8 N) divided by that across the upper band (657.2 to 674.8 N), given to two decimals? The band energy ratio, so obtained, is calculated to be 1.21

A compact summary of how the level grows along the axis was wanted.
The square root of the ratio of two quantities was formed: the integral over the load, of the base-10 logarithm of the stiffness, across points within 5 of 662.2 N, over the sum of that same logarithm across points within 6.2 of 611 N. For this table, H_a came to 1.4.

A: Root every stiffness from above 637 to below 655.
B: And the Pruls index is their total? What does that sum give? 13.9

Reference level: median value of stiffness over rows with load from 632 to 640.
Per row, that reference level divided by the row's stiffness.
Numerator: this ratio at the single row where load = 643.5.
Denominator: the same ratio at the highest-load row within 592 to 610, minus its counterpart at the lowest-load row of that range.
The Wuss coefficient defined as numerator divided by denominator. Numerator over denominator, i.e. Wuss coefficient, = 10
